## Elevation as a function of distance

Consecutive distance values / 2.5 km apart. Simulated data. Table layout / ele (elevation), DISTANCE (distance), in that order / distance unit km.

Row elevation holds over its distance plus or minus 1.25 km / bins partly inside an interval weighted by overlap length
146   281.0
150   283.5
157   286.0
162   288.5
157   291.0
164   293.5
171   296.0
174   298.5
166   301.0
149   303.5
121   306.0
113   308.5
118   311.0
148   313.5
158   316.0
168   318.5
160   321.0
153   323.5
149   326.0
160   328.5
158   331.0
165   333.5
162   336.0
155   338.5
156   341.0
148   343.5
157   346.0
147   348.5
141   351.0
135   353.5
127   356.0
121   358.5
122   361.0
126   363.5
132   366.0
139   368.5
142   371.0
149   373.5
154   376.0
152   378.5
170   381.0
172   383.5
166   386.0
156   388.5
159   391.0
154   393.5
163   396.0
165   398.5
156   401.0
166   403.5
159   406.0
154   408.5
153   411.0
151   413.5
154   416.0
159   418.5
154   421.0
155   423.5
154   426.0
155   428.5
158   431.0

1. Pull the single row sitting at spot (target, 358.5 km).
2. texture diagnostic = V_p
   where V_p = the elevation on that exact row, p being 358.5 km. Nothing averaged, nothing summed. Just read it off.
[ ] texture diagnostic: 121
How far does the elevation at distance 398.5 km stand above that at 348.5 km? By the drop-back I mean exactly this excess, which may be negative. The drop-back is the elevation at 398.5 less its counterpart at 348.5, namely 18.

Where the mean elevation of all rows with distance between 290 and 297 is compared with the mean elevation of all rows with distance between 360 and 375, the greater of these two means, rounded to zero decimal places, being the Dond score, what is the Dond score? 164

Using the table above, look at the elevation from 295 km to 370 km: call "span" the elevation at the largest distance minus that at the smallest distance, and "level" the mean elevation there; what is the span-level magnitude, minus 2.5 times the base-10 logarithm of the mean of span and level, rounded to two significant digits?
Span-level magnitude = -4.4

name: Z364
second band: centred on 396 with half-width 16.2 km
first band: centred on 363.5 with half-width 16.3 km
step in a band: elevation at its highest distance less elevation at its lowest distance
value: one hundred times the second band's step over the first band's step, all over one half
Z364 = -680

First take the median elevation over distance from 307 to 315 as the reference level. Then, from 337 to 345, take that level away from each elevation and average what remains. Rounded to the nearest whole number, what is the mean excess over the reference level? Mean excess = 35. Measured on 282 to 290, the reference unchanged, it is 38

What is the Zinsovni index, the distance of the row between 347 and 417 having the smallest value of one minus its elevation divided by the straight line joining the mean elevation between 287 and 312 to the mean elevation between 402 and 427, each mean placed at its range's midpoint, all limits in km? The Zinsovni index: 383.5 km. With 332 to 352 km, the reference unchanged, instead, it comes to 333.5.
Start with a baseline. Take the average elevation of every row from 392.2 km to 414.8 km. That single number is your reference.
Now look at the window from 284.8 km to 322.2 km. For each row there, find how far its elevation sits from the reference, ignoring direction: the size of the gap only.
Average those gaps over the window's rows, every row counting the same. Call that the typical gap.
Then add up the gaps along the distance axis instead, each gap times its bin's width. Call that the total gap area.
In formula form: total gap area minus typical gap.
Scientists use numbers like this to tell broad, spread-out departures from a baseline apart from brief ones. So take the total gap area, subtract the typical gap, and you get 492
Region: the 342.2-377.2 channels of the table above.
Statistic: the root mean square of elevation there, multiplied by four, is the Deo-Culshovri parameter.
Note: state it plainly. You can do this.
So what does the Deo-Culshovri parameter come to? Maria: 556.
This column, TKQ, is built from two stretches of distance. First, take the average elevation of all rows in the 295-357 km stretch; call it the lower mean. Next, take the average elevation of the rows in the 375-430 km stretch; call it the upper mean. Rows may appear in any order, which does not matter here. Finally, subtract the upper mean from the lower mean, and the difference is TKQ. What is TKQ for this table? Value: -7.9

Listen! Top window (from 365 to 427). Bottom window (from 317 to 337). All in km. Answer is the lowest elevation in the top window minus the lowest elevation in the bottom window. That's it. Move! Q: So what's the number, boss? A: -17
